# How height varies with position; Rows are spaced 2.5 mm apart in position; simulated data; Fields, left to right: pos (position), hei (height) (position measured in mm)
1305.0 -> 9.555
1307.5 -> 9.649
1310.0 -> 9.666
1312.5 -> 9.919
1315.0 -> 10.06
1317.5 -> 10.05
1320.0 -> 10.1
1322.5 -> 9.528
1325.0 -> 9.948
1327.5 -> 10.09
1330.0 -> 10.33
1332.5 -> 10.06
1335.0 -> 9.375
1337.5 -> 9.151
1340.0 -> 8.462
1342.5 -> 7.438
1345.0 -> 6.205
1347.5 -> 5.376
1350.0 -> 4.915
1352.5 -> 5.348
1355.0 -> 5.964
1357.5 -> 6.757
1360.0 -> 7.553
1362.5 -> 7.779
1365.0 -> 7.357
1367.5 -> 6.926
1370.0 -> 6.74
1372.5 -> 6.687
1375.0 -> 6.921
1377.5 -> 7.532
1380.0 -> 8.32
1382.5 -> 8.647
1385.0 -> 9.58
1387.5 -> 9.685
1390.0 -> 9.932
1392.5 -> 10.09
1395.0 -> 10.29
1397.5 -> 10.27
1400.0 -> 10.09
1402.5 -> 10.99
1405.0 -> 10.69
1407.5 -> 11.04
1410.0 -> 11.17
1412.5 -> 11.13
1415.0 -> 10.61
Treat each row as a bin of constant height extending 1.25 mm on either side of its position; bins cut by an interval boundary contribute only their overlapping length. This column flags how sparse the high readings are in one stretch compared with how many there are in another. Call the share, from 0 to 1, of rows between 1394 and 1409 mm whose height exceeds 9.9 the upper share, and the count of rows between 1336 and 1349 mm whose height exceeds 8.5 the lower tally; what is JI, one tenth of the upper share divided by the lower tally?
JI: 0.10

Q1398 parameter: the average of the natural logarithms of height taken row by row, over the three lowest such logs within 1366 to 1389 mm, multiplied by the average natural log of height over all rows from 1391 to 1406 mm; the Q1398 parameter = 4.48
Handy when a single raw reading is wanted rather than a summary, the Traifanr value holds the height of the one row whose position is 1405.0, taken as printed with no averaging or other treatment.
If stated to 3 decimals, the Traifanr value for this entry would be 10.690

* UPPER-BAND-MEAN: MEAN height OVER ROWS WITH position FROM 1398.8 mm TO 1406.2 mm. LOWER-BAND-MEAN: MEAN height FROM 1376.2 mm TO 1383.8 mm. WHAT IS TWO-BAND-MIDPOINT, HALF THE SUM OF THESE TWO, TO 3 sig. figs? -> 9.38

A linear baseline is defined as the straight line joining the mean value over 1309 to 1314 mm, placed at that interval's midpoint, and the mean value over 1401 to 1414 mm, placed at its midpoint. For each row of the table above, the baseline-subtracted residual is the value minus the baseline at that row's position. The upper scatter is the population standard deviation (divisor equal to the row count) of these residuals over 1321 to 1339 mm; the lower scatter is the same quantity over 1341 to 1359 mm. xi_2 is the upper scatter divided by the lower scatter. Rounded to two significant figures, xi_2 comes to 0.52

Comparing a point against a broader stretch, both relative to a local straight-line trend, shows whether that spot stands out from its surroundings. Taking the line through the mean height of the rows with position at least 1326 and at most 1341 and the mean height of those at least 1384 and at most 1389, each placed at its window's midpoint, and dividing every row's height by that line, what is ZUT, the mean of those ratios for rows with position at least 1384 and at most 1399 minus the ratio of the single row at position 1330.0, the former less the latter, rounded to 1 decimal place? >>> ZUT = 0.0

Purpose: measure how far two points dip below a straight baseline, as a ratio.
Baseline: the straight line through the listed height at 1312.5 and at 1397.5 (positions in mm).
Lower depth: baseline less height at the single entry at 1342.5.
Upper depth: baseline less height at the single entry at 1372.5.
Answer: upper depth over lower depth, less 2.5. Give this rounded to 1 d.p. -1.2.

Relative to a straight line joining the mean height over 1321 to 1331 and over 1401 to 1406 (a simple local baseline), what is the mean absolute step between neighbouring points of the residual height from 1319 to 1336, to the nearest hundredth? 0.39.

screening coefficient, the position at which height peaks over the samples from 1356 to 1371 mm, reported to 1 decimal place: 1362.5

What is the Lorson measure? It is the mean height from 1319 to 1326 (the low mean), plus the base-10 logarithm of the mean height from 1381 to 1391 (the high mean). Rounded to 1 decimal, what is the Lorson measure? 10.8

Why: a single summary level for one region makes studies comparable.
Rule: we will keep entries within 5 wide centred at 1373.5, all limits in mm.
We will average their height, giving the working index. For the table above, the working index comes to 6.8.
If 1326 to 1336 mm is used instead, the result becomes 10.0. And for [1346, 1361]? 6.0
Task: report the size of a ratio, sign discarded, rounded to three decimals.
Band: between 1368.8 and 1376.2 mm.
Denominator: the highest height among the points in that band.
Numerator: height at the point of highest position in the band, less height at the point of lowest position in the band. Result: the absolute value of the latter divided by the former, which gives 0.026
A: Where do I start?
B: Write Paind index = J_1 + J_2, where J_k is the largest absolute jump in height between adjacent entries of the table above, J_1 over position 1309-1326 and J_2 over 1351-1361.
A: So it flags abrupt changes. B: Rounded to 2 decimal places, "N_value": 1.37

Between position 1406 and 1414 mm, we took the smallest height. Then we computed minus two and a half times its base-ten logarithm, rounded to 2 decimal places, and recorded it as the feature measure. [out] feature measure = -2.61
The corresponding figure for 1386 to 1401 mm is -2.47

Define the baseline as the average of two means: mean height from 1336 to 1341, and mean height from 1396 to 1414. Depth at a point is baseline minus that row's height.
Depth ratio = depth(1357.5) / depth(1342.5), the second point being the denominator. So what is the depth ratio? 1.3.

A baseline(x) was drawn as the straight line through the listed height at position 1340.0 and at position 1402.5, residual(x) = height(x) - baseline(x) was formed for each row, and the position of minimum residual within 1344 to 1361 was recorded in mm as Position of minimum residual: 1350.0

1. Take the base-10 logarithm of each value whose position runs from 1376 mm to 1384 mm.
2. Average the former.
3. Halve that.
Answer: 0.456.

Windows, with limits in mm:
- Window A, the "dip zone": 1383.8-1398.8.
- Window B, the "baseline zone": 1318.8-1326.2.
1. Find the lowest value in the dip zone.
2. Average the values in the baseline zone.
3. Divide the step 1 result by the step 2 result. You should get 0.97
